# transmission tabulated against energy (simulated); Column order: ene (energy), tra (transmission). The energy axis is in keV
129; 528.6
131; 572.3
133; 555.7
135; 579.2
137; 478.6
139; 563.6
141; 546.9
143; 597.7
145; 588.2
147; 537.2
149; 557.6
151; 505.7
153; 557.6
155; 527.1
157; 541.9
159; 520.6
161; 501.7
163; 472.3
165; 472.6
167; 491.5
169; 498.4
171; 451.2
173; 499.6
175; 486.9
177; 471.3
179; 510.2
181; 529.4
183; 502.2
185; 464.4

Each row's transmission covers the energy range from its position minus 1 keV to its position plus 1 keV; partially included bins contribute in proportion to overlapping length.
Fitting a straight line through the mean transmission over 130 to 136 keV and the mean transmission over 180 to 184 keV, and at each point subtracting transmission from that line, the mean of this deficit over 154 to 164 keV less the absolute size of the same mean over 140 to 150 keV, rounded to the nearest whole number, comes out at 19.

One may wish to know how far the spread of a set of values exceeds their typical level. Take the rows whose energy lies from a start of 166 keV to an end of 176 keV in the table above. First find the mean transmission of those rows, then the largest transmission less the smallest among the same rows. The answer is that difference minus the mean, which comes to -437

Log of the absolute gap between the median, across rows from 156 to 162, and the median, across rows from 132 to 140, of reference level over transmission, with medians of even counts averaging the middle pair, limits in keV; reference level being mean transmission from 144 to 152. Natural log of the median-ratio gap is -2.6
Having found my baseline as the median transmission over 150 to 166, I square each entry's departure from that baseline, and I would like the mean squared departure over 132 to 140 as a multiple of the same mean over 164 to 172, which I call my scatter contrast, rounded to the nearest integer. 2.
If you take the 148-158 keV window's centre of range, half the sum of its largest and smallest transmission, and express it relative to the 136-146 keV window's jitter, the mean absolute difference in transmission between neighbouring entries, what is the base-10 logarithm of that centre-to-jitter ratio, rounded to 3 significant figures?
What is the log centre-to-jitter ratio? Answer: 1.12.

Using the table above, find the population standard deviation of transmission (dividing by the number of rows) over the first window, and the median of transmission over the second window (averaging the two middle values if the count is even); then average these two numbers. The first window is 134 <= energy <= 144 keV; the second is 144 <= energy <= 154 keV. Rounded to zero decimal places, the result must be 299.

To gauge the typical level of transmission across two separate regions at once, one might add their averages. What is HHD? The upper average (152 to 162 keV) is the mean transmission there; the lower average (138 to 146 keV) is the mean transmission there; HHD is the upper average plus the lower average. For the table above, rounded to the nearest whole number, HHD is 1104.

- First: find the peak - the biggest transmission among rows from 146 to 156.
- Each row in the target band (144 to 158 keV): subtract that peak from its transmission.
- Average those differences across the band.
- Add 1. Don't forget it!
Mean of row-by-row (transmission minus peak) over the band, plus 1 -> -12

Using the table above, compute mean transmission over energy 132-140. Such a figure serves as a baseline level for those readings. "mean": 544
